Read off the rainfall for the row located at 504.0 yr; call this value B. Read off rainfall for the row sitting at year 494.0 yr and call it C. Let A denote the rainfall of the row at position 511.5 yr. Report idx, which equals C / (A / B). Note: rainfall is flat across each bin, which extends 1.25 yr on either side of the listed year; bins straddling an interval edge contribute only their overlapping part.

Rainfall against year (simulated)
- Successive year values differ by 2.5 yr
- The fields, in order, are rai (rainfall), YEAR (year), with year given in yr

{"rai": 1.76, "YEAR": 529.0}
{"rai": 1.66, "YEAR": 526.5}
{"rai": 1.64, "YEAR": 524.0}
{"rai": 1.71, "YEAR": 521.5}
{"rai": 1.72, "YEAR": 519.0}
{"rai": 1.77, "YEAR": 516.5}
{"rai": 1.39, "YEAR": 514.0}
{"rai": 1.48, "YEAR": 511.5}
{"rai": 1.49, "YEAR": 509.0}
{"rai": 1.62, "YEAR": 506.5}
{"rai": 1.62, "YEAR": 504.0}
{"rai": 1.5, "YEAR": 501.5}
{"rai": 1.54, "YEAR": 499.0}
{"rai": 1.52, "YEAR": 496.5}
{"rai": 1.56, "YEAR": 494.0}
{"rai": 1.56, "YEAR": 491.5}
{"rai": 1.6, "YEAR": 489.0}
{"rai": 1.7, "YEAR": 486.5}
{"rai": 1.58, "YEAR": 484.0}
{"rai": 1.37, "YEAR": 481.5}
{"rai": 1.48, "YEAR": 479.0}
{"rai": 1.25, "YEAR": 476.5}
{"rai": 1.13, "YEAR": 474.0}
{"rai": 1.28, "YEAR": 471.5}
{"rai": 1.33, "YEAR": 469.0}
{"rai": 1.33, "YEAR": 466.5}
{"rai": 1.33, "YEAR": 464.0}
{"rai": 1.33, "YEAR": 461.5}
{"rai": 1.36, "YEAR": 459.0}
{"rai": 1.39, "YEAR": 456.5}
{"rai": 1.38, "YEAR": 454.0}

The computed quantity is 1.7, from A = 1.48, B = 1.62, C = 1.56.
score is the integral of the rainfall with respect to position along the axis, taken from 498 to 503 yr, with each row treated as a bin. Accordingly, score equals 7.6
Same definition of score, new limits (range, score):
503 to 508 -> 8.1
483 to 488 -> 8.2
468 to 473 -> 6.5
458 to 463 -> 6.7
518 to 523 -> 8.6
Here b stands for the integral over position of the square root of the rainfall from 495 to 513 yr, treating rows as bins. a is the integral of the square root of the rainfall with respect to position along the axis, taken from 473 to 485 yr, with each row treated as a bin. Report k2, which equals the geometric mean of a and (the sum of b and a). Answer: 23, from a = 14.0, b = 22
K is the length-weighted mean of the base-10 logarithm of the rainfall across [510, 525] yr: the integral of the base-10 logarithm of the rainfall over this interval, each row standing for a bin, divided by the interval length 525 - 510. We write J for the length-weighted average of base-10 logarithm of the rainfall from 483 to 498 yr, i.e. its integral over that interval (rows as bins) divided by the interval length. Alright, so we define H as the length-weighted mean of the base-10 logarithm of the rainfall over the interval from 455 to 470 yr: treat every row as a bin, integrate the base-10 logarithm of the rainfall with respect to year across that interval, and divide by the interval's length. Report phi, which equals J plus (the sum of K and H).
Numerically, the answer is 0.536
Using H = 0.129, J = 0.20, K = 0.207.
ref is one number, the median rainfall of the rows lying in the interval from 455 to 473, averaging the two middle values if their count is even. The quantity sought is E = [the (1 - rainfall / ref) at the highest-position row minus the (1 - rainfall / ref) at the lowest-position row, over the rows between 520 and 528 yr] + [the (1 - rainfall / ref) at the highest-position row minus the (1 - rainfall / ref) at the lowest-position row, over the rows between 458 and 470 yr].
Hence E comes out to 0.06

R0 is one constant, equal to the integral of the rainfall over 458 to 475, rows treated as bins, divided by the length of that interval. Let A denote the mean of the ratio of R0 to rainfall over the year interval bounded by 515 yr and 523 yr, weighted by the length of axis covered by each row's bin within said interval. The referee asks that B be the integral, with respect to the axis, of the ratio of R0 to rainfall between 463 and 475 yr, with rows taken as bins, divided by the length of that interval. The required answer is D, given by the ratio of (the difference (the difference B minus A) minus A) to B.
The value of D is -0.5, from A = 0.76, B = 1.02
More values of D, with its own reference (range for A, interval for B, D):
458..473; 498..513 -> -1.3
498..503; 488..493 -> -1.1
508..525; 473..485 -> -0.7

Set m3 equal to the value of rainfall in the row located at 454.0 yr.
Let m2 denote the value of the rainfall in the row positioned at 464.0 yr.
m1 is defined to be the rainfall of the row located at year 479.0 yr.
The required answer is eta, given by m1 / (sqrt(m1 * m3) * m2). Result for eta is 0.78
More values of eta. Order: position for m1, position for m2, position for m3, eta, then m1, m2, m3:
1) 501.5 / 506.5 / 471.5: 0.67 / 1.5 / 1.62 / 1.28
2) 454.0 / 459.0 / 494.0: 0.69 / 1.38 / 1.36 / 1.56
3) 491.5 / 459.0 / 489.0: 0.73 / 1.56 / 1.36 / 1.6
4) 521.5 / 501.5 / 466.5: 0.76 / 1.71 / 1.5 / 1.33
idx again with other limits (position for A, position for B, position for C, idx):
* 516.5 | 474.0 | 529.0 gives 1.1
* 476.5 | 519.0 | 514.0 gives 1.9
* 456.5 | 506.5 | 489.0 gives 1.9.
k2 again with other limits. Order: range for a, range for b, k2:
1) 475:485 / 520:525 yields 15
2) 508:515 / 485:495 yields 13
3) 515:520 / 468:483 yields 12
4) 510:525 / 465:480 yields 26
